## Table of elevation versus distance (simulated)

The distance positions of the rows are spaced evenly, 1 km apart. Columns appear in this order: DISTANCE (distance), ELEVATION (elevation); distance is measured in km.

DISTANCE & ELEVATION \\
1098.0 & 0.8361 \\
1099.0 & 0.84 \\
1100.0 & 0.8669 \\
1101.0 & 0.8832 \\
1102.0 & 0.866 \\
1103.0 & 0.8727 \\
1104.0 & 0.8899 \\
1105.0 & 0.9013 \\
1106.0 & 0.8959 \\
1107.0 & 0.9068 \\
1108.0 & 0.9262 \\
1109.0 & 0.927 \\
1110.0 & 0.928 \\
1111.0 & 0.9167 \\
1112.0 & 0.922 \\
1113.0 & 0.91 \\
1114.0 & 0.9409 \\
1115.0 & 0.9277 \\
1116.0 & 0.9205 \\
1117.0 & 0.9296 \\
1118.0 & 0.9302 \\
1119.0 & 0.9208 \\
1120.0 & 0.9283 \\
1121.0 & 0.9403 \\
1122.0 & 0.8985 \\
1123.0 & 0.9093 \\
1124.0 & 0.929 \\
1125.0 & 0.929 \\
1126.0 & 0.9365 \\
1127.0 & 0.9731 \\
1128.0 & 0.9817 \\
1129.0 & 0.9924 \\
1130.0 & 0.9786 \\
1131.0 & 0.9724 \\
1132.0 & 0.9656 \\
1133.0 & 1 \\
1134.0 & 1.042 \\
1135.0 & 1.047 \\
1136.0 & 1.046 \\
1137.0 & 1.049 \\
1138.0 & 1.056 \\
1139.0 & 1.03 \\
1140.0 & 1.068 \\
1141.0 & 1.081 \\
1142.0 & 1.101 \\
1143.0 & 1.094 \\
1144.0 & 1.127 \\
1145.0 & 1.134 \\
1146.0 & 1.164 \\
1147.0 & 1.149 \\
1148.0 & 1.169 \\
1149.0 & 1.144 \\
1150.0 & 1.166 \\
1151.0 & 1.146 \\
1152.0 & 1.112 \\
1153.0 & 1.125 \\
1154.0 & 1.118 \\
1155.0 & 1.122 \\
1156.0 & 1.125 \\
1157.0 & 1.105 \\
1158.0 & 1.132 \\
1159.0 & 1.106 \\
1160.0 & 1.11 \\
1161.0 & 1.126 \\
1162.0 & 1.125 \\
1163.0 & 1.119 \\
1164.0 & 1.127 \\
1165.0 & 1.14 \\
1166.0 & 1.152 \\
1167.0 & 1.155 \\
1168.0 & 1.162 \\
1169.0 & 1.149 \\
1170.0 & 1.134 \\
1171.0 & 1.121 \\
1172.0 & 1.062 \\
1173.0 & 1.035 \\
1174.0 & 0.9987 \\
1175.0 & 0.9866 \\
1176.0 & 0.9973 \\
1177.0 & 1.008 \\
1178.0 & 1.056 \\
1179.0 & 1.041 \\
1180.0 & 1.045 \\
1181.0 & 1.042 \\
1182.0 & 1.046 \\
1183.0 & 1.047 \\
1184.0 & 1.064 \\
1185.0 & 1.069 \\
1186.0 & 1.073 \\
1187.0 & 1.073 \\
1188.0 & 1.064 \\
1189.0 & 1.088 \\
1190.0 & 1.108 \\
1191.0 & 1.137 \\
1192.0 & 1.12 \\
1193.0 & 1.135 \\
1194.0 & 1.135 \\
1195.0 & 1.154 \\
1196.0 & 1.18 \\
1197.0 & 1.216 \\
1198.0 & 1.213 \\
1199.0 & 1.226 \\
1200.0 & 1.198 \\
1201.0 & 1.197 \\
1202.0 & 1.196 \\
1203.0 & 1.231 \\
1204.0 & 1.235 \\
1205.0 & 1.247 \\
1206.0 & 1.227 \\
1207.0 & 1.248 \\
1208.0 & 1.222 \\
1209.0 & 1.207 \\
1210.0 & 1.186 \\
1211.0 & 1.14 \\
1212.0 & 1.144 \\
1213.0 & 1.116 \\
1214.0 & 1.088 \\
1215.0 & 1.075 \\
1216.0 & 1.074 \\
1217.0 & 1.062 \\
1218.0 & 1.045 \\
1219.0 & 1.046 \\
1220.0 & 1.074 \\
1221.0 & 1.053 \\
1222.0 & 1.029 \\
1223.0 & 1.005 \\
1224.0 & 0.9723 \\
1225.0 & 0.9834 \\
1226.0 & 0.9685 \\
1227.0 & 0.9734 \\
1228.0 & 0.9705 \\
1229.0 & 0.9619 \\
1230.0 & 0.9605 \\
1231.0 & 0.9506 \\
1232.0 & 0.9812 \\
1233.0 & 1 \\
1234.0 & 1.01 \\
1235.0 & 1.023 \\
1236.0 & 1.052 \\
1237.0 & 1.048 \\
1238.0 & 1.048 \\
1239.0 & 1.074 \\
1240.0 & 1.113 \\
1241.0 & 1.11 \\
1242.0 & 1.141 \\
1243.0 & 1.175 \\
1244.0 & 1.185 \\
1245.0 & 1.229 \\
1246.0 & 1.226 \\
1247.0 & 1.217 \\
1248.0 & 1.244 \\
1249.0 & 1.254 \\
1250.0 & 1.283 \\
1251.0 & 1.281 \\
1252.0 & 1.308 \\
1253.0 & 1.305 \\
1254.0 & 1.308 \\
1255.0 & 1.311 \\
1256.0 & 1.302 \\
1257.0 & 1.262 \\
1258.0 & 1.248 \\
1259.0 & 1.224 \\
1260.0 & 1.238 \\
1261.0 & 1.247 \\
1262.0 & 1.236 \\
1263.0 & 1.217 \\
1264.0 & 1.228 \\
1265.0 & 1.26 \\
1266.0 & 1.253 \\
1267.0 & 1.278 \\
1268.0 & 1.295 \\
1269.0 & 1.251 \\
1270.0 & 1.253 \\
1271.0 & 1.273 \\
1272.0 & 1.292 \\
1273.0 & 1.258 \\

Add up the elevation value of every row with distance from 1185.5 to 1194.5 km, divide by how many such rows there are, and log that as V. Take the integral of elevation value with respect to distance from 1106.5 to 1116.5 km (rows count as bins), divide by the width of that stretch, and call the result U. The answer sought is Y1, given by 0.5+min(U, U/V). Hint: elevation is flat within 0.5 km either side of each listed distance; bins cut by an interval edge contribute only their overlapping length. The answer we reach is 1.3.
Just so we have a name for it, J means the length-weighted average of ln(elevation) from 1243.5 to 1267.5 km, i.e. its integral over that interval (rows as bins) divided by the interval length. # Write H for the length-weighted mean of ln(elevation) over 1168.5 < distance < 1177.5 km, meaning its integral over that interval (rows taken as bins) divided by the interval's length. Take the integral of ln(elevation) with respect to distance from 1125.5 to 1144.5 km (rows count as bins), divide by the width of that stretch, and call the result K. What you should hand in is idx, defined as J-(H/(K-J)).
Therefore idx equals 0.5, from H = 0.05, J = 0.23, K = 0.03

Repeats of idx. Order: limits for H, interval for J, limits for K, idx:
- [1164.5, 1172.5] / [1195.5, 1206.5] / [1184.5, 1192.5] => 1.4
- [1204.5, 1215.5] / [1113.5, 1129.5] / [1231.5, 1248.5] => -1.0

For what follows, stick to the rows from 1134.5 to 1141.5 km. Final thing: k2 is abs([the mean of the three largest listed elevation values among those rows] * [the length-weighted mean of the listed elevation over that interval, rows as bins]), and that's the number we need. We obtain 1.1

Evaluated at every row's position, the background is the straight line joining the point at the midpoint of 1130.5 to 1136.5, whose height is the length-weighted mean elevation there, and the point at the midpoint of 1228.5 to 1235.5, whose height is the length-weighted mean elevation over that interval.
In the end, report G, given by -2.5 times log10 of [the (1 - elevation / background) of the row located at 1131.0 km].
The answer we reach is 3.5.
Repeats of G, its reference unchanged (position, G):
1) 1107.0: 2.4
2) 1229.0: 4.1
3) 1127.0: 3.5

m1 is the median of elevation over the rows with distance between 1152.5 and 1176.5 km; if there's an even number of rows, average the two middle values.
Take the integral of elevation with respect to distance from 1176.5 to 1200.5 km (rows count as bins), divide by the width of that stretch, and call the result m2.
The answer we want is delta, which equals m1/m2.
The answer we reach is 1.02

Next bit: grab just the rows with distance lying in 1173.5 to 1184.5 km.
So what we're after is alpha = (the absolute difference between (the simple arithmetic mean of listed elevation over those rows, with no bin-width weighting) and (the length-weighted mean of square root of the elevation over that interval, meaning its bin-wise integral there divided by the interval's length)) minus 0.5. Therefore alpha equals -0.485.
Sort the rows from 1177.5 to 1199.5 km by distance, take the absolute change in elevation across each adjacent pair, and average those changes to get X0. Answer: 0.013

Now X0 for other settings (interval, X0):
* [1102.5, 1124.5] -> 0.012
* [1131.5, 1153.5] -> 0.020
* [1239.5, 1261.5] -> 0.017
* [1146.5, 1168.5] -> 0.014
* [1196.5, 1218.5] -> 0.017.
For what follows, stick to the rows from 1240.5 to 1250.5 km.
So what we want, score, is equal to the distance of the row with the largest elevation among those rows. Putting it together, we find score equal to 1250.0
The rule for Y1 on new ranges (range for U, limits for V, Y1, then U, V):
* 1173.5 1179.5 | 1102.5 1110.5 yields 1.5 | 1.01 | 0.91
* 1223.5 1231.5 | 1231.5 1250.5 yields 1.4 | 0.97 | 1.13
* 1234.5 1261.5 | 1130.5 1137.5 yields 1.7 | 1.20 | 1.02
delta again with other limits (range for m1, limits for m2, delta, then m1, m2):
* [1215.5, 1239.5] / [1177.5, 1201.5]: 0.91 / 1.02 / 1.11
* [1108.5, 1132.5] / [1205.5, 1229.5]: 0.86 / 0.93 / 1.08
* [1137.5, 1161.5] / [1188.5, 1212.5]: 0.95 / 1.12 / 1.18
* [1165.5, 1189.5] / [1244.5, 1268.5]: 0.84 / 1.06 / 1.26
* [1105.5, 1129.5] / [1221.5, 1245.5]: 0.89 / 0.93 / 1.04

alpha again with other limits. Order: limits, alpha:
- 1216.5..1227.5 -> -0.490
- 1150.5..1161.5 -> -0.438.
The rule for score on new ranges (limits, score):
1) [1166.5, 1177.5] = 1168.0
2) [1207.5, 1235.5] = 1208.0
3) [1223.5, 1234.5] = 1234.0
